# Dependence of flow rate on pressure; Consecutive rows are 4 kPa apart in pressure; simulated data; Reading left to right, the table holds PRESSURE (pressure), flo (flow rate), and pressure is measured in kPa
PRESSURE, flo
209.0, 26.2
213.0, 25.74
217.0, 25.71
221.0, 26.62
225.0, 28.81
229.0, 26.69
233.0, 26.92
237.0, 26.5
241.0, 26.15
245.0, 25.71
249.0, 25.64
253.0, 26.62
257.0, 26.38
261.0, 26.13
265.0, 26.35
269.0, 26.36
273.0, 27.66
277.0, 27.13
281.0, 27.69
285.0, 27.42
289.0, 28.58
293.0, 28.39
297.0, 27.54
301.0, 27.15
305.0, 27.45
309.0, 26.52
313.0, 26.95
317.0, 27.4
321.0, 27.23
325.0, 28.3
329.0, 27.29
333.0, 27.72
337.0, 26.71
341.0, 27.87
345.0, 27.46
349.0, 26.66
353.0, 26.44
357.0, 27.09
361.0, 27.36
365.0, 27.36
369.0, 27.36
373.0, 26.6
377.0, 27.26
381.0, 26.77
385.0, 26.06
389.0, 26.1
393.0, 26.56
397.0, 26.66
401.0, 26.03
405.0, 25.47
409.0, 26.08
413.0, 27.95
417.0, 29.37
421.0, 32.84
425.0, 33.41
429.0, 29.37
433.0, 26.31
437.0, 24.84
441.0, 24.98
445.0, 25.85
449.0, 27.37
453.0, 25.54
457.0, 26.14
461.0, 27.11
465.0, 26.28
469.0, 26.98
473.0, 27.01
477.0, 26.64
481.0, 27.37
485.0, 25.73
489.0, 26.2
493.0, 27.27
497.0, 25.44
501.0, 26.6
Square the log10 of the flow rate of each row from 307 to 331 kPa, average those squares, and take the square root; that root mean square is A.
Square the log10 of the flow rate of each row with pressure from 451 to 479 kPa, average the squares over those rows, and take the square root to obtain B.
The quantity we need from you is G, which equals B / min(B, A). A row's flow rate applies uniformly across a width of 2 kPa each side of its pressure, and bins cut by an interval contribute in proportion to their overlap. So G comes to 1.00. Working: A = 1.44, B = 1.424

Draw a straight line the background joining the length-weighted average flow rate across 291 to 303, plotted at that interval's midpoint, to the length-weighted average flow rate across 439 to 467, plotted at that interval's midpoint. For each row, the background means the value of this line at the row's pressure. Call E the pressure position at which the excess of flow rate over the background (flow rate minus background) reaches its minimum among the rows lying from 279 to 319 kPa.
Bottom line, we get 309.0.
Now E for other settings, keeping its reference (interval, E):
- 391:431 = 405.0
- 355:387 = 385.0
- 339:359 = 353.0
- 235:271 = 249.0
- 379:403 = 385.0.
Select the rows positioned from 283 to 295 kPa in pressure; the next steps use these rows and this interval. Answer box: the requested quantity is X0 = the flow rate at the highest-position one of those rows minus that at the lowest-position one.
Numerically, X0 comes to 1.0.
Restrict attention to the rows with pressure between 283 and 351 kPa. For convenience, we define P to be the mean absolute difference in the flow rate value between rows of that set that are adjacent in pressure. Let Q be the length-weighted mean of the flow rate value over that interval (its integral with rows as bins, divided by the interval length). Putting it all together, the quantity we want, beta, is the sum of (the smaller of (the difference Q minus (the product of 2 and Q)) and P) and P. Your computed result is -26.8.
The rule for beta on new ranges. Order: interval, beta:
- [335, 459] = -26.2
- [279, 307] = -27.2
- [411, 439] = -26.8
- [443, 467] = -25.2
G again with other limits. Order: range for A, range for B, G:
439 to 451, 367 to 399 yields 1.01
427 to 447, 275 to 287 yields 1.01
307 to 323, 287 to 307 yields 1.01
